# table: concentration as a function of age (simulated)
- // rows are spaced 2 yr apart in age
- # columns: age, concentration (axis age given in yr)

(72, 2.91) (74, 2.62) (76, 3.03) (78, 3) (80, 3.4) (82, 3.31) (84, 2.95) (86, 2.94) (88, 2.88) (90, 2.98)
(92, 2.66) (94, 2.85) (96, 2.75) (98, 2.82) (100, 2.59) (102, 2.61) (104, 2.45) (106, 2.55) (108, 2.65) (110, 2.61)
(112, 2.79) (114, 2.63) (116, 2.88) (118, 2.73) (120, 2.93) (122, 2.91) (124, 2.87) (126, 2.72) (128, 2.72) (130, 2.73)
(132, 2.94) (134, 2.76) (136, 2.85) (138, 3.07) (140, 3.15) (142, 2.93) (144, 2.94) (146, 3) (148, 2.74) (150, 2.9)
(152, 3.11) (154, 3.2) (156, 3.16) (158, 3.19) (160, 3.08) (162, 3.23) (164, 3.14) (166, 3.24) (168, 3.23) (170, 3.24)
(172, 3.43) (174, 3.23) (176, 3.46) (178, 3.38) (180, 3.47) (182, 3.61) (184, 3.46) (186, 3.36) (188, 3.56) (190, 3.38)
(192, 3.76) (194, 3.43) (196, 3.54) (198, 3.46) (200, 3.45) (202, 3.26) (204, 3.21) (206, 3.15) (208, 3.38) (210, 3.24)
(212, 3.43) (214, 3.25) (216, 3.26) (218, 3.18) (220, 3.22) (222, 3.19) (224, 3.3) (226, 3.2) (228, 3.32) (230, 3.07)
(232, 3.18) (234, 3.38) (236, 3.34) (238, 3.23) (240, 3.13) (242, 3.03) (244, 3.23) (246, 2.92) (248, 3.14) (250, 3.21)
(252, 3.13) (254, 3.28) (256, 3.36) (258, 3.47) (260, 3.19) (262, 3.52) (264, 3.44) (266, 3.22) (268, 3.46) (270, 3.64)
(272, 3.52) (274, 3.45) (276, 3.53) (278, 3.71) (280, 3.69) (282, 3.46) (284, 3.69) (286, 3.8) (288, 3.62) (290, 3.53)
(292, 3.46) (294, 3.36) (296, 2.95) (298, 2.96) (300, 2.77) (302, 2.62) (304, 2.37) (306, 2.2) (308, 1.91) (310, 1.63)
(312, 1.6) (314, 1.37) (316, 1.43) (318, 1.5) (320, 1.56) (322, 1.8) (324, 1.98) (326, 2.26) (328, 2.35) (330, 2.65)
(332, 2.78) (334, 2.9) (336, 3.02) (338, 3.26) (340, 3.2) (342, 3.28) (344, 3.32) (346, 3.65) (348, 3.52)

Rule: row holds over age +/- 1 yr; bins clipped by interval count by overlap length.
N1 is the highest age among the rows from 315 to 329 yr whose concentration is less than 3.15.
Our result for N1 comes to 328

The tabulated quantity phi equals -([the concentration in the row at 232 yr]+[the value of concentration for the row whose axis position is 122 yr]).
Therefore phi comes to -6.1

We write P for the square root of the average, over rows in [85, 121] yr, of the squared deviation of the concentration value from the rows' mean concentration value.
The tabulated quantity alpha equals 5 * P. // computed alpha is 0.74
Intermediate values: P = 0.15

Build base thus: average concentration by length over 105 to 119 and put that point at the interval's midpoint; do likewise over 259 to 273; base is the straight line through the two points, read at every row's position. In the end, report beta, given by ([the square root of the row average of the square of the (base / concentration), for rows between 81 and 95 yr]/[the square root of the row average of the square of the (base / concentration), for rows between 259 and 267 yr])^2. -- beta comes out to 0.74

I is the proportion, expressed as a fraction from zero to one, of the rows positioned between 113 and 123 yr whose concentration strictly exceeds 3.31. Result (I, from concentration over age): 0.00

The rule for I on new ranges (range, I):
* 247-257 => 0.20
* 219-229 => 0.20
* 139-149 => 0.00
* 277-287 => 1.00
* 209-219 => 0.20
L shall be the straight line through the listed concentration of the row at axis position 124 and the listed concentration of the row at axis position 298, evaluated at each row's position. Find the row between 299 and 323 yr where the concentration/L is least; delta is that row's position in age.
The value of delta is 314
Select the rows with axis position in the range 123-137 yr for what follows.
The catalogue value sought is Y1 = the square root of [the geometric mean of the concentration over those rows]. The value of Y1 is 1.67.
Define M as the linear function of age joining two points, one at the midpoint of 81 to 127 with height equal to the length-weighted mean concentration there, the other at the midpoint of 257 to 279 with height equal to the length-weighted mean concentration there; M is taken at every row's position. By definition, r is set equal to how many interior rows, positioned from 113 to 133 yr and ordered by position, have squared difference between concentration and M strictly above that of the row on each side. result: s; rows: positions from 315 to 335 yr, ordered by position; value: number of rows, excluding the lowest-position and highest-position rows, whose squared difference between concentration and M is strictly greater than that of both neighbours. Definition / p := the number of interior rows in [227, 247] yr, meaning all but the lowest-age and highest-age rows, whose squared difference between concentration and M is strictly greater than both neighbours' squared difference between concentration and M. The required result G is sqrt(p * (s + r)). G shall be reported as 2.0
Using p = 2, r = 2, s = 0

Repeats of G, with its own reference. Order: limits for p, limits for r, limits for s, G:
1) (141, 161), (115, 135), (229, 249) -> 3.5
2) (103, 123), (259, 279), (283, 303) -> 3.9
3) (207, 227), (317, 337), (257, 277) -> 3.5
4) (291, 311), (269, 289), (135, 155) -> 2.2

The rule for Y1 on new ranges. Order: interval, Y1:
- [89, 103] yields 1.66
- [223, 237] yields 1.80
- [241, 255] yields 1.77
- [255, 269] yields 1.84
